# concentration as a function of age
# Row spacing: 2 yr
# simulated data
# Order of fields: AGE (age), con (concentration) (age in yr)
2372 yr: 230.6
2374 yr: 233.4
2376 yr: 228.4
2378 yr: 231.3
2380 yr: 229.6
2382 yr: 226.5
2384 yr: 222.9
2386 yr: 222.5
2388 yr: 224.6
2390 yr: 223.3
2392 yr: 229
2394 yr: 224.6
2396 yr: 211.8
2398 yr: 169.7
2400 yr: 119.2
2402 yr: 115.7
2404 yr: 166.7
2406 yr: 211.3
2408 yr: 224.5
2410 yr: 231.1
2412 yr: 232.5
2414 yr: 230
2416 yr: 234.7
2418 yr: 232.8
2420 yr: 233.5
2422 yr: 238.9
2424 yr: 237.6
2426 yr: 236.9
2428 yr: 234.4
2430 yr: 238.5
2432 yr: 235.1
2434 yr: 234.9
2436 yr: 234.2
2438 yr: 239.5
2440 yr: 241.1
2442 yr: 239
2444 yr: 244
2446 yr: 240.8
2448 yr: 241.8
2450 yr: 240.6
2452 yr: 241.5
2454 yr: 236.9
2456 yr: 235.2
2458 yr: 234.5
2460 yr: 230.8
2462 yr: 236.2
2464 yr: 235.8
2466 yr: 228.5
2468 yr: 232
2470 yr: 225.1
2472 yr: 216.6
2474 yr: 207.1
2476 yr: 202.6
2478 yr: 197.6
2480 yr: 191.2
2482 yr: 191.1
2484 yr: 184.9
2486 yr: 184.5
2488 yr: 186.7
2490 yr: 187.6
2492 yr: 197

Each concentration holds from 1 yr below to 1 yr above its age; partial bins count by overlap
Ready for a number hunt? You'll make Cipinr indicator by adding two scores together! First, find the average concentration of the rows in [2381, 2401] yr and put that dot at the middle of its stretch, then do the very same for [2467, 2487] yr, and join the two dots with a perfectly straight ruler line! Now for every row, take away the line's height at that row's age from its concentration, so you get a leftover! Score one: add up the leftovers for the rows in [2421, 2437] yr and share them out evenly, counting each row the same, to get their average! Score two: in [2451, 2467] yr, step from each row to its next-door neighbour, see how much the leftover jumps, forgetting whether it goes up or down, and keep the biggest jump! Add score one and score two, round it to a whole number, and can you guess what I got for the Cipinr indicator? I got 38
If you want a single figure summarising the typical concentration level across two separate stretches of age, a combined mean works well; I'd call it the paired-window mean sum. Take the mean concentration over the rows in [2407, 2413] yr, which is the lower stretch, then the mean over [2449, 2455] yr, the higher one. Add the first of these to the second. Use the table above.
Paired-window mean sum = 469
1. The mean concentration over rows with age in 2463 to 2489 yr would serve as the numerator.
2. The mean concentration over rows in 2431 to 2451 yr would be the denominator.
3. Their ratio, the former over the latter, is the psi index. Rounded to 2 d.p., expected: 0.86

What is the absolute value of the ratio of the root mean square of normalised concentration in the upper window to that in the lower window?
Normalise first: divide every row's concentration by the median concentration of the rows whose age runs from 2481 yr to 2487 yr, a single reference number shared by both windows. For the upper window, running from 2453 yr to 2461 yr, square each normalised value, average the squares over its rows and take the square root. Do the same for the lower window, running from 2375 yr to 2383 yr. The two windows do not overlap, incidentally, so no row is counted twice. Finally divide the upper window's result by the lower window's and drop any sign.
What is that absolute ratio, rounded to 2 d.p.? 1.02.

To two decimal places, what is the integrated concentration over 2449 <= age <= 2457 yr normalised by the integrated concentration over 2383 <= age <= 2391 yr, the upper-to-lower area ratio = 1.07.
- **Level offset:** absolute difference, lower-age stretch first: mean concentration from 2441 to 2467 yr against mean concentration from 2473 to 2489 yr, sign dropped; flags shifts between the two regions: 44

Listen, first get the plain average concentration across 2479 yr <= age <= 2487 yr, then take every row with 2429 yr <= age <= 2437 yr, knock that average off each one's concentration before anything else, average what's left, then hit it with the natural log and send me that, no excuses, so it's 3.87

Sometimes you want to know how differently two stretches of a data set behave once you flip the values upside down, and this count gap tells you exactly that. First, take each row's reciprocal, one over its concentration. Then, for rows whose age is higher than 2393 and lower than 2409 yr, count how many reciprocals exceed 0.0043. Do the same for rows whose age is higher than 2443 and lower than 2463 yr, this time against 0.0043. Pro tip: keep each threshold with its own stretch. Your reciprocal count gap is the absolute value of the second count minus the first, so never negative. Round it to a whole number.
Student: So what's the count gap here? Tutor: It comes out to 7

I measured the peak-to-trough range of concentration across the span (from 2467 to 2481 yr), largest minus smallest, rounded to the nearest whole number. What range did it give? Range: 41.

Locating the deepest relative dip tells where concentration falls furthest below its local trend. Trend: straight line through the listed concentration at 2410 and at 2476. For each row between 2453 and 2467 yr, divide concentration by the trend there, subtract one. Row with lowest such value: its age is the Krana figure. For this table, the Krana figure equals 2460 yr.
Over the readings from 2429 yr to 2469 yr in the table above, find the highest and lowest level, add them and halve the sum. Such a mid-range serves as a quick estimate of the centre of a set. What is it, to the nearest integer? 236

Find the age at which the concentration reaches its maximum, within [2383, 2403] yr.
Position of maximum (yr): 2392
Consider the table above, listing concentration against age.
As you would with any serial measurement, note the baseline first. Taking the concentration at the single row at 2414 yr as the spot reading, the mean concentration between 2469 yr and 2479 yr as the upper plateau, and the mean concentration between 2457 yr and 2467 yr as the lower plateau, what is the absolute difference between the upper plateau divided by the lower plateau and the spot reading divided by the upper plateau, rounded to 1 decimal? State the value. 0.2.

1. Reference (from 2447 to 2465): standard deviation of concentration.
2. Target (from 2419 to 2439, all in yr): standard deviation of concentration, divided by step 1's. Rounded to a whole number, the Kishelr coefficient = 1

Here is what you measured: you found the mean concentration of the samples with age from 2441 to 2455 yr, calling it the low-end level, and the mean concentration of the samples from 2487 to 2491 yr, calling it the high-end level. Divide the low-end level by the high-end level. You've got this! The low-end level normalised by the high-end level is 1.29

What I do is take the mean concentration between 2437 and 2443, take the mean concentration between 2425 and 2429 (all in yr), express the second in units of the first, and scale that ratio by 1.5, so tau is 1.47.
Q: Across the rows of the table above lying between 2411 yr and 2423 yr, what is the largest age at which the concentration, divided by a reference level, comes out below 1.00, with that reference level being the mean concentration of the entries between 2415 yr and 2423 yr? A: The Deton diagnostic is 2420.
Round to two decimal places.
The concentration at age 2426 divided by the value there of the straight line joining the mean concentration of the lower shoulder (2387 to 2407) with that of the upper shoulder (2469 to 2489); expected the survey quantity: 1.23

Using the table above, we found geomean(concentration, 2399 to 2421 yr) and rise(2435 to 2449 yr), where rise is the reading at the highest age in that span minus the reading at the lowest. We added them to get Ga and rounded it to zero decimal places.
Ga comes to 204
